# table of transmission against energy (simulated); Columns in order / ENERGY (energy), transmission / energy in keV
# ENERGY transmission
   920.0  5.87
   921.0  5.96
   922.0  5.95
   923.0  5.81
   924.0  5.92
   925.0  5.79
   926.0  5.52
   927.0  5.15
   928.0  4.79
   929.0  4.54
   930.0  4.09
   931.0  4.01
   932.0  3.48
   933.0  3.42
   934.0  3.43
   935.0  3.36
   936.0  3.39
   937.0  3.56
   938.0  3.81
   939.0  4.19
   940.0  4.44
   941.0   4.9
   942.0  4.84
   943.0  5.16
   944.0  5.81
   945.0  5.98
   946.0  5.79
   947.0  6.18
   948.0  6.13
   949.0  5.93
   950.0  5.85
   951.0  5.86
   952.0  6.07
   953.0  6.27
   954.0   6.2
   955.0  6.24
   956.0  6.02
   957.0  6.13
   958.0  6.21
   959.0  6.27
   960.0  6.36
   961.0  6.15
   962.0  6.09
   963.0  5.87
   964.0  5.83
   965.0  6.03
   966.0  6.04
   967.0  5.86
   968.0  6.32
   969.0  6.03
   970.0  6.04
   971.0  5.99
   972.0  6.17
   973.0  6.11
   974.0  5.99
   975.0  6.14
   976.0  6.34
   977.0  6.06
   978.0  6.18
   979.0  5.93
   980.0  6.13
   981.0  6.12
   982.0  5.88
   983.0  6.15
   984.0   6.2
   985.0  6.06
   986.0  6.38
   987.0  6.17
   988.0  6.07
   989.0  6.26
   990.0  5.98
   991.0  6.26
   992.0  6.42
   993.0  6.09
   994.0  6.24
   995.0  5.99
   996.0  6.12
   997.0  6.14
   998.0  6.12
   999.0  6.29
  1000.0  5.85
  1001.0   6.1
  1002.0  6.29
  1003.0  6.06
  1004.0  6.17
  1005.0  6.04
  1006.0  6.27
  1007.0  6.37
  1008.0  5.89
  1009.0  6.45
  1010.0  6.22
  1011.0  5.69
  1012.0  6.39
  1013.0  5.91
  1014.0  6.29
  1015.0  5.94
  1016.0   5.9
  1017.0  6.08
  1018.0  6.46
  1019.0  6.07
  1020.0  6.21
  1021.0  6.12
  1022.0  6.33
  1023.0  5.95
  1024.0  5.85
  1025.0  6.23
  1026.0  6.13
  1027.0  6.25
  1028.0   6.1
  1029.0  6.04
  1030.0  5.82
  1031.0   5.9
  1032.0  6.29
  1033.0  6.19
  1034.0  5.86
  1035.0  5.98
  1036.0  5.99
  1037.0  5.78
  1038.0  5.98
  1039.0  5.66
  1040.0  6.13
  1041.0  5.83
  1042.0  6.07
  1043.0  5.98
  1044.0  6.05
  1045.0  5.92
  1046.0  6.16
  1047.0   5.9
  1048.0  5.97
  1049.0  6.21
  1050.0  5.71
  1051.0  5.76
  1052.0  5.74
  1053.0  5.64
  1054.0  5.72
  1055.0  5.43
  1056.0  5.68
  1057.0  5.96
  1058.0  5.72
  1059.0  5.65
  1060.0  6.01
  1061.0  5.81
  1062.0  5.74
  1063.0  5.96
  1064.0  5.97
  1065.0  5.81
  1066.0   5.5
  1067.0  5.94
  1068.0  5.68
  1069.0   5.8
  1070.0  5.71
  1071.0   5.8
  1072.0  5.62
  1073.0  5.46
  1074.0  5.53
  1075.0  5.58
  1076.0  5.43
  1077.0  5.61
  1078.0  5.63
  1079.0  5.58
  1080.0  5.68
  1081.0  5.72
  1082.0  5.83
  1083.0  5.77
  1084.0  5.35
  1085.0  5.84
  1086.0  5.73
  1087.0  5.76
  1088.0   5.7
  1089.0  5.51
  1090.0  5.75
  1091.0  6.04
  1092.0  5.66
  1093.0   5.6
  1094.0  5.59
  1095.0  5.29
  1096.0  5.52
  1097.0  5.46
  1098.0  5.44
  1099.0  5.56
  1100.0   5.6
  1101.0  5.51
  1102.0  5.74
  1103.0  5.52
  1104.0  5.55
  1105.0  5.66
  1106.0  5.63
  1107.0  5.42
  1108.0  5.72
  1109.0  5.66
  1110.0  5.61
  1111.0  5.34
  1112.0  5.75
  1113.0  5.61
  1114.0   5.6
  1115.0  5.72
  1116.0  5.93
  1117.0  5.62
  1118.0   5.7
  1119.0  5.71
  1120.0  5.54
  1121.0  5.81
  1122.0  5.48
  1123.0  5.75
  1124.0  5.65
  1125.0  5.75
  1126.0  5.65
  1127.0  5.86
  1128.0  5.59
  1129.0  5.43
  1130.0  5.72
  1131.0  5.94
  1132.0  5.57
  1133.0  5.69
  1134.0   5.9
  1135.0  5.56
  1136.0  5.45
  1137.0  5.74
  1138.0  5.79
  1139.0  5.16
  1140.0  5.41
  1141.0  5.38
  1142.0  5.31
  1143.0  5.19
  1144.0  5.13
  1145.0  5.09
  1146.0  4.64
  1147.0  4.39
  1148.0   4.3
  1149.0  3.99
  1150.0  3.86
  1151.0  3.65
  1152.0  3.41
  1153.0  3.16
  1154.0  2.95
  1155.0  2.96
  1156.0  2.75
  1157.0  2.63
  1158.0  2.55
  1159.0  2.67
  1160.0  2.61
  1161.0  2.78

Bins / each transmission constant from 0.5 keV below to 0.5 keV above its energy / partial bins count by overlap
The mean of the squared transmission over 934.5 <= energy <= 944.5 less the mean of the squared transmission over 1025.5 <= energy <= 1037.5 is -17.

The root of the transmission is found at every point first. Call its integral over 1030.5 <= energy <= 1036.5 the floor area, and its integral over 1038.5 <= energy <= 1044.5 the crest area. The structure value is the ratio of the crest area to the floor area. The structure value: 0.99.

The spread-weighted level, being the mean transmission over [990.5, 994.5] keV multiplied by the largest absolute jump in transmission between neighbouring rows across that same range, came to 2.06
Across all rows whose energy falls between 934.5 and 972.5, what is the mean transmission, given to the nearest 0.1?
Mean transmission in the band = 5.6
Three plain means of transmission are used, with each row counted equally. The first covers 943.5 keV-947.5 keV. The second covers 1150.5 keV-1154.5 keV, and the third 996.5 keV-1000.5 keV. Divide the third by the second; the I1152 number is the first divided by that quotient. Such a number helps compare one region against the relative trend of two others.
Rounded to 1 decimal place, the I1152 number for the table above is 3.2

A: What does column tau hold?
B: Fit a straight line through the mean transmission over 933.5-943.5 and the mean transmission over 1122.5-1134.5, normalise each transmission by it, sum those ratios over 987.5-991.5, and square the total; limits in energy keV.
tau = 29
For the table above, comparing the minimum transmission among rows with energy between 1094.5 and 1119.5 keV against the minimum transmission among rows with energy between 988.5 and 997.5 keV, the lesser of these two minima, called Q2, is 5.3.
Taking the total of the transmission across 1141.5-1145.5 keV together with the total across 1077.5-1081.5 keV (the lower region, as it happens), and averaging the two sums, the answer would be 21.7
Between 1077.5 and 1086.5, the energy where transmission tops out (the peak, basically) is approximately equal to 1085.0 keV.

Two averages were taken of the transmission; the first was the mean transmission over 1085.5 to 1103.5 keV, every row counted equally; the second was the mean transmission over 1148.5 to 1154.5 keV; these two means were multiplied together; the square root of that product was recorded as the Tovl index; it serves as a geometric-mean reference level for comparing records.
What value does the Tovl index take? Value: 4.43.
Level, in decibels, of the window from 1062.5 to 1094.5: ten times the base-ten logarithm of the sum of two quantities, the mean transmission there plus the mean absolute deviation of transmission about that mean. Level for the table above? 7.65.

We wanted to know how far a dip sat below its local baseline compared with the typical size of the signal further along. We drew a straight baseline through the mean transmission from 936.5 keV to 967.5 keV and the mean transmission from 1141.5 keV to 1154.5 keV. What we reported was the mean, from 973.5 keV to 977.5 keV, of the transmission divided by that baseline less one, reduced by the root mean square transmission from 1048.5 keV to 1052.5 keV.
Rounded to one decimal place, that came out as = -5.7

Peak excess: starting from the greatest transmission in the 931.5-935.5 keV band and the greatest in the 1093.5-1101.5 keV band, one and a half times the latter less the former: 4.92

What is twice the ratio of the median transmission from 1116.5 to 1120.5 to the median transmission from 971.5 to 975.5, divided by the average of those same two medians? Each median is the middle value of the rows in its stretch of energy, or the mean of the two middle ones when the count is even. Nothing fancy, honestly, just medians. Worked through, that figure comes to 0.31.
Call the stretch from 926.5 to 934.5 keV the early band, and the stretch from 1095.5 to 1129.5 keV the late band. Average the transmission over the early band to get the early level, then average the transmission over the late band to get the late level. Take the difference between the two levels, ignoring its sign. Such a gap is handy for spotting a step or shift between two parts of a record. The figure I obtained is 1.5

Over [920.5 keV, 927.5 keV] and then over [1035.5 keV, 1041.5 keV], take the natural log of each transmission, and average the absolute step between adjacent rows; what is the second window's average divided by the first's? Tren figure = 1.7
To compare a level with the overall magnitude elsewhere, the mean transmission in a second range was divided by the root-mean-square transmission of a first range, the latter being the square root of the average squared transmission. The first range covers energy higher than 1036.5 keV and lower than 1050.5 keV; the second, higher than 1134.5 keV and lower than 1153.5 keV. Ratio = 0.80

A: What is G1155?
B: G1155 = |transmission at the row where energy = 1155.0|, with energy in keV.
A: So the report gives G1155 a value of 2.96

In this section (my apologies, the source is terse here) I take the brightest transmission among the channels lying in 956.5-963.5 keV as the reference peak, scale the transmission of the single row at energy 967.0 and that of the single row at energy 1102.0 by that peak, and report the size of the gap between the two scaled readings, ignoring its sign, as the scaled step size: 0.019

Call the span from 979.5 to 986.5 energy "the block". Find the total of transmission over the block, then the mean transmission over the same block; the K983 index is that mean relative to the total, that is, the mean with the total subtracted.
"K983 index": -36.8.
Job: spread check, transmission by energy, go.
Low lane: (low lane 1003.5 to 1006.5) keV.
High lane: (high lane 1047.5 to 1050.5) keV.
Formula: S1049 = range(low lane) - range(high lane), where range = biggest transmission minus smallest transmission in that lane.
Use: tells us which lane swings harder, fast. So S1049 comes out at -0.27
